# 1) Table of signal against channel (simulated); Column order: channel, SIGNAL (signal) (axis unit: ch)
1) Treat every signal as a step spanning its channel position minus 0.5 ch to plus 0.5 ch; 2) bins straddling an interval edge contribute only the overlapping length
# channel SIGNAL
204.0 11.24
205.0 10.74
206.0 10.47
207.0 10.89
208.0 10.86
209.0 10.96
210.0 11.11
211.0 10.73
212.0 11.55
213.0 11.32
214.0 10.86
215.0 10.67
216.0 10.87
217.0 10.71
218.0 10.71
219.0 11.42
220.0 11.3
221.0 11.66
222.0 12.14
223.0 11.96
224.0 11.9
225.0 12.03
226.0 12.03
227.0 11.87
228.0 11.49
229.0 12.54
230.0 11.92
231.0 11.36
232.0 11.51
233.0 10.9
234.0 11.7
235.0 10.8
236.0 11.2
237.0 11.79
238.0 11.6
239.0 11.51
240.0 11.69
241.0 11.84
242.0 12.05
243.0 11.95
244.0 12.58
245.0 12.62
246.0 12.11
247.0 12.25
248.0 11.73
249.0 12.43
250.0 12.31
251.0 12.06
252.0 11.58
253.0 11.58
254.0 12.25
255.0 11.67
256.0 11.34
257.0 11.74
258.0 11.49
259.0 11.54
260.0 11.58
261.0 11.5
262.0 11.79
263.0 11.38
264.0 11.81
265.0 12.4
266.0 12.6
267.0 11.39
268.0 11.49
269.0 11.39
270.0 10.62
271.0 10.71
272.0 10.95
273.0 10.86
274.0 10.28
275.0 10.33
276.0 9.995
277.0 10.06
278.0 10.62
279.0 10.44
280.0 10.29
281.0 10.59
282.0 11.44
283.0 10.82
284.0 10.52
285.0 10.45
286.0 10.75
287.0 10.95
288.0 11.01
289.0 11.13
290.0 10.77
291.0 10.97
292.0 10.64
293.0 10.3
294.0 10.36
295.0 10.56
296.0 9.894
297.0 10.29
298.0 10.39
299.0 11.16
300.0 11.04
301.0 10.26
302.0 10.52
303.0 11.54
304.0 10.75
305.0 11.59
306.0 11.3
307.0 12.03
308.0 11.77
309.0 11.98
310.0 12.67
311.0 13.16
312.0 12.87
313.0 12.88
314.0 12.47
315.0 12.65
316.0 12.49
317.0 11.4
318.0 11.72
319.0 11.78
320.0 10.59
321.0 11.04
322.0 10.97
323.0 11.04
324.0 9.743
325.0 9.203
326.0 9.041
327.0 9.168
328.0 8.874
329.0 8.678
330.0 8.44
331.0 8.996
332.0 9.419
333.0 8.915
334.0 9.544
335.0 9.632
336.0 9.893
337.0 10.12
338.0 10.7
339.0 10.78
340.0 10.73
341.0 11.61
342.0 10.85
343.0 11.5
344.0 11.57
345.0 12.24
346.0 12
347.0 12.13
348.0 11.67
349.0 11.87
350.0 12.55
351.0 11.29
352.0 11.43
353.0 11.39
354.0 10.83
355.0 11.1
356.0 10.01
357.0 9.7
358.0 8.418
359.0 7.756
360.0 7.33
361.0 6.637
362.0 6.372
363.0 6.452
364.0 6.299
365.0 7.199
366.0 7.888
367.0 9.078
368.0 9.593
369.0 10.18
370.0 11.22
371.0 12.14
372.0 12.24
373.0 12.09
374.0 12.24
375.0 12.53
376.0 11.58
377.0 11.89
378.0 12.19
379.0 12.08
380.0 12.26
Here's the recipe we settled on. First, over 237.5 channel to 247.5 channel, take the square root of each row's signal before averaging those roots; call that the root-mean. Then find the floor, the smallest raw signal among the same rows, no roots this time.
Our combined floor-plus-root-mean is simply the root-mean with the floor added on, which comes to 15.0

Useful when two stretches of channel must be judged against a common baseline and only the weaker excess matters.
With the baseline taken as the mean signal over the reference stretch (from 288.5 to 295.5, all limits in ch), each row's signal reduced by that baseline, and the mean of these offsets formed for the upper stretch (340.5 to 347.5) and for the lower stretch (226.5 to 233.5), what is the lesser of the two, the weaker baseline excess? 1.0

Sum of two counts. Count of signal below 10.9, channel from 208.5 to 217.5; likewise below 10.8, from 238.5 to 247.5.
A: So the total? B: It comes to 5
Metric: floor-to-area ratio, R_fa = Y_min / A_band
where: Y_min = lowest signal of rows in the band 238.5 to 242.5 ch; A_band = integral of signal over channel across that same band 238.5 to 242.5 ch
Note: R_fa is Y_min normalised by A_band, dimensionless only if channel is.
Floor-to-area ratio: 0.244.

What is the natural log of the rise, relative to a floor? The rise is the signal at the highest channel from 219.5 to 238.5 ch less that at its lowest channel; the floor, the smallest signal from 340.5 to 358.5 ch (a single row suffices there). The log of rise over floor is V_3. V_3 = -3.3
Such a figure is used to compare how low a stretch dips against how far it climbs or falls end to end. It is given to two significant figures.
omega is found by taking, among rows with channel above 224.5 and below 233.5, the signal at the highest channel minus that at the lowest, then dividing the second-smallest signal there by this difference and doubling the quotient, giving -20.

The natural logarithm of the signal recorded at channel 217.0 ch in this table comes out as 2.371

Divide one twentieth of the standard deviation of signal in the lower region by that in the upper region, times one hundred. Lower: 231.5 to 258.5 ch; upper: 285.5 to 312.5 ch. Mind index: 2.7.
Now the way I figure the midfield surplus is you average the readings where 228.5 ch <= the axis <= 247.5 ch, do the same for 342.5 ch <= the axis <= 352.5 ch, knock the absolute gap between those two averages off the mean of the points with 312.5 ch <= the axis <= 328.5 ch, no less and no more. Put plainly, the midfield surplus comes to 10.9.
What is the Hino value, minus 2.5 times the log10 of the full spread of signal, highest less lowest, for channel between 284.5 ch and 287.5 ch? 0.75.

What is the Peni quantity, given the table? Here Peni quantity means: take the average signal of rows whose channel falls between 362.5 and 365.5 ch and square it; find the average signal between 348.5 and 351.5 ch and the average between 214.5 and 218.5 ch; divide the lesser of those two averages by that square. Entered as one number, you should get 0.24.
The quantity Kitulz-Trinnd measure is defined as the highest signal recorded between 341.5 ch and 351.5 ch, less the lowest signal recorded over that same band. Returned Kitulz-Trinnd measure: 1.7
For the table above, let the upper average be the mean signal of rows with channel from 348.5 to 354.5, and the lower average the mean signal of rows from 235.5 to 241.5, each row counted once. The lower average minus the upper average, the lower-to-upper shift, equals 0.0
